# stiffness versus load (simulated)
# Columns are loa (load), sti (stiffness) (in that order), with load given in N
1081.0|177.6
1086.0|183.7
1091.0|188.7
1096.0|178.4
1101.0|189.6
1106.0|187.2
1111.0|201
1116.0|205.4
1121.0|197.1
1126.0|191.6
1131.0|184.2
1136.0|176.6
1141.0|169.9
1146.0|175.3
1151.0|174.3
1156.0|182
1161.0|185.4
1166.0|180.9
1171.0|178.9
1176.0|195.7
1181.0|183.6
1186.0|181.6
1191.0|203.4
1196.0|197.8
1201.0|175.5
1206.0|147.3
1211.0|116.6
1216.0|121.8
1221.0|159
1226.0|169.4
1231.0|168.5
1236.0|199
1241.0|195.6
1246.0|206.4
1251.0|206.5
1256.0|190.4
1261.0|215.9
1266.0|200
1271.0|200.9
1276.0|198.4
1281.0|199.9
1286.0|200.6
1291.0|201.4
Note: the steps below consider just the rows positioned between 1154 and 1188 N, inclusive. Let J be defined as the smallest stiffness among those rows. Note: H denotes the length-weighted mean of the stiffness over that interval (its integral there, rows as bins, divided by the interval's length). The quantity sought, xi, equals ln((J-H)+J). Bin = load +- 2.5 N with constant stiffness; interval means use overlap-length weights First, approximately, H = 184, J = 178.9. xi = 5.16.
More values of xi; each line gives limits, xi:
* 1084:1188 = 5.04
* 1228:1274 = 4.94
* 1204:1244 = 4.29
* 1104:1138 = 5.08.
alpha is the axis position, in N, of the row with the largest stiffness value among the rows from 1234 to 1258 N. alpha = 1251.0 N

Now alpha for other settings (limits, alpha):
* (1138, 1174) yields 1161.0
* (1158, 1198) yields 1191.0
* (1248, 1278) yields 1261.0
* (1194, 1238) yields 1236.0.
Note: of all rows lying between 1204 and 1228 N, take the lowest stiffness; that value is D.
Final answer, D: 116.6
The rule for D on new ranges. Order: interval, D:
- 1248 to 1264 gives 190.4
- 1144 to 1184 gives 174.3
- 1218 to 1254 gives 159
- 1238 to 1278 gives 190.4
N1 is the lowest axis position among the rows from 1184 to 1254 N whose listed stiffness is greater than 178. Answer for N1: 1186.0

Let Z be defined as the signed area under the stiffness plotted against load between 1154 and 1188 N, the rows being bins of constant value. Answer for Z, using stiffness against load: 6259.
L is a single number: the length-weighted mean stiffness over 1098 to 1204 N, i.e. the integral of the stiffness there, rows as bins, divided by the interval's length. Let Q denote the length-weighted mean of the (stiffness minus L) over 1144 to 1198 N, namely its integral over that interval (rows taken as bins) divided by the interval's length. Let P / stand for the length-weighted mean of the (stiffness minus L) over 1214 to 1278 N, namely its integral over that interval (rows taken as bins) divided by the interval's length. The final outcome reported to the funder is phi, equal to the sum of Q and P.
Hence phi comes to 0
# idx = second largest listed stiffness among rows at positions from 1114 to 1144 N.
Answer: 197.1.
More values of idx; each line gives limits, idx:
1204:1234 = 168.5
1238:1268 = 206.5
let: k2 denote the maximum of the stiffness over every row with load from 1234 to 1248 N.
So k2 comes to 206.4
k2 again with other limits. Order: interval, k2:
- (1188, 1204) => 203.4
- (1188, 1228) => 203.4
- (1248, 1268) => 215.9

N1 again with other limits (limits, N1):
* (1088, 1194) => 1091.0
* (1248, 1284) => 1251.0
